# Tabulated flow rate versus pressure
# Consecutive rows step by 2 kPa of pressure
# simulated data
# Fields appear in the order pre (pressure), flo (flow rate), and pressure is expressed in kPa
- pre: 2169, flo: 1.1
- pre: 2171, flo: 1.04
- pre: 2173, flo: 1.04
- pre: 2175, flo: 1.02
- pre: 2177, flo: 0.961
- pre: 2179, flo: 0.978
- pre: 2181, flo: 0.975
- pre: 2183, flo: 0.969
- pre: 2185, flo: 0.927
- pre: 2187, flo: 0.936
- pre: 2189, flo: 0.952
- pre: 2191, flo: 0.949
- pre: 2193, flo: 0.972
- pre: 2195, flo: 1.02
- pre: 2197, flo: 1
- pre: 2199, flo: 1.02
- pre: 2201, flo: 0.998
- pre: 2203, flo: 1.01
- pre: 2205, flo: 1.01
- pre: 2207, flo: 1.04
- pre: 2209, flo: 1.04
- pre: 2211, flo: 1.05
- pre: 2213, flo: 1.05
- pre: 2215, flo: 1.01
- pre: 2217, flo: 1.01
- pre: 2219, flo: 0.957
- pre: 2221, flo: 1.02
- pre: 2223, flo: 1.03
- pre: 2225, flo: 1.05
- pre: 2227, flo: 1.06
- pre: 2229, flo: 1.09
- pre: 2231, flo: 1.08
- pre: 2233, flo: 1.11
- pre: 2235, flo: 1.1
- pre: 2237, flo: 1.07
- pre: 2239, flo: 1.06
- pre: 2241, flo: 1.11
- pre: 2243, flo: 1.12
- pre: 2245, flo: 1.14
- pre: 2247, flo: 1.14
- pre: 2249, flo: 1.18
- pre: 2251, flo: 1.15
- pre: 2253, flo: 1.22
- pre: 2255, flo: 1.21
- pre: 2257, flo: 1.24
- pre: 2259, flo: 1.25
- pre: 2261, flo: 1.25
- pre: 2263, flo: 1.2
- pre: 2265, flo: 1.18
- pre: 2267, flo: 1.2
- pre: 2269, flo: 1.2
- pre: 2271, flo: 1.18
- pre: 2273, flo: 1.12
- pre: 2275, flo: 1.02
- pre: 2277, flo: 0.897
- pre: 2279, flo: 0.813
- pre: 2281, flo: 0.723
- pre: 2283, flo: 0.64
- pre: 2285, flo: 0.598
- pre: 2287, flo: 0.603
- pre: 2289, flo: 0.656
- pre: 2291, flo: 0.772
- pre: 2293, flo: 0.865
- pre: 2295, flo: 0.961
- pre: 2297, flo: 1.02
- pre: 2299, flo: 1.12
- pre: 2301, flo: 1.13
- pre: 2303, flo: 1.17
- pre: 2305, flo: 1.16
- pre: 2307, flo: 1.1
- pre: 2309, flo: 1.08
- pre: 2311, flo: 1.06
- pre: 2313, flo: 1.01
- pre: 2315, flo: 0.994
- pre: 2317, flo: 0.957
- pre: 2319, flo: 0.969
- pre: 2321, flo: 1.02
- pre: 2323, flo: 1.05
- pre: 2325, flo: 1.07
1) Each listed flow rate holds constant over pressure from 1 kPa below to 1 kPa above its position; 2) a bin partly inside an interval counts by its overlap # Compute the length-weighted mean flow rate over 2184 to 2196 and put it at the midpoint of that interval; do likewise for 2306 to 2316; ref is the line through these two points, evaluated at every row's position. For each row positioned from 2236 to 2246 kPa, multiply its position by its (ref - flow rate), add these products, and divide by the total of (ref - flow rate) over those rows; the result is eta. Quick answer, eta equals 2241.7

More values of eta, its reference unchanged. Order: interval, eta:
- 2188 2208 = 2201.5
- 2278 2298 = 2286.1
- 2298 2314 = 2302.6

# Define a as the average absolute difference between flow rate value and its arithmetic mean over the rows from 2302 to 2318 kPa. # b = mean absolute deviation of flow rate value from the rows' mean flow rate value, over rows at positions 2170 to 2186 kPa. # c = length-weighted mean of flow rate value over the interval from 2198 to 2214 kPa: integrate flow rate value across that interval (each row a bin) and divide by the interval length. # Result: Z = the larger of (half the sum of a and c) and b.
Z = 0.544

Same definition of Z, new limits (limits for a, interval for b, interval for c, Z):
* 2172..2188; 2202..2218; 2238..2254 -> 0.584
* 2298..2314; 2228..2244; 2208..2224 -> 0.531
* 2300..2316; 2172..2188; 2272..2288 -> 0.427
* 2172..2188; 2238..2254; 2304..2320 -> 0.534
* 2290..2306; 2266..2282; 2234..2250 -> 0.618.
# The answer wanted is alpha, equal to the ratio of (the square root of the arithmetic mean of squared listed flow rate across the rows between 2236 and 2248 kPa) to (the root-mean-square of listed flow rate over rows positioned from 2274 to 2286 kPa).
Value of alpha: 1.39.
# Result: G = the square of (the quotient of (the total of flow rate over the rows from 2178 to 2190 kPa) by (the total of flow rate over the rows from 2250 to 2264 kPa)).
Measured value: 0.45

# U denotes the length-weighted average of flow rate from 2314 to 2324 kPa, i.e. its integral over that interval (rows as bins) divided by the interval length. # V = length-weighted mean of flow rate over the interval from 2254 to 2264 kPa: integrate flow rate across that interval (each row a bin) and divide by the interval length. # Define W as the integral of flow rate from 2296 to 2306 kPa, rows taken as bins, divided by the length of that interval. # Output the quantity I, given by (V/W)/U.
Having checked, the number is 1.10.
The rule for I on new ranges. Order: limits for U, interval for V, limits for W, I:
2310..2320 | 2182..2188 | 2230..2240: 0.87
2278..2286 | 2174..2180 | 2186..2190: 1.51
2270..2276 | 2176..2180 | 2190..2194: 0.91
